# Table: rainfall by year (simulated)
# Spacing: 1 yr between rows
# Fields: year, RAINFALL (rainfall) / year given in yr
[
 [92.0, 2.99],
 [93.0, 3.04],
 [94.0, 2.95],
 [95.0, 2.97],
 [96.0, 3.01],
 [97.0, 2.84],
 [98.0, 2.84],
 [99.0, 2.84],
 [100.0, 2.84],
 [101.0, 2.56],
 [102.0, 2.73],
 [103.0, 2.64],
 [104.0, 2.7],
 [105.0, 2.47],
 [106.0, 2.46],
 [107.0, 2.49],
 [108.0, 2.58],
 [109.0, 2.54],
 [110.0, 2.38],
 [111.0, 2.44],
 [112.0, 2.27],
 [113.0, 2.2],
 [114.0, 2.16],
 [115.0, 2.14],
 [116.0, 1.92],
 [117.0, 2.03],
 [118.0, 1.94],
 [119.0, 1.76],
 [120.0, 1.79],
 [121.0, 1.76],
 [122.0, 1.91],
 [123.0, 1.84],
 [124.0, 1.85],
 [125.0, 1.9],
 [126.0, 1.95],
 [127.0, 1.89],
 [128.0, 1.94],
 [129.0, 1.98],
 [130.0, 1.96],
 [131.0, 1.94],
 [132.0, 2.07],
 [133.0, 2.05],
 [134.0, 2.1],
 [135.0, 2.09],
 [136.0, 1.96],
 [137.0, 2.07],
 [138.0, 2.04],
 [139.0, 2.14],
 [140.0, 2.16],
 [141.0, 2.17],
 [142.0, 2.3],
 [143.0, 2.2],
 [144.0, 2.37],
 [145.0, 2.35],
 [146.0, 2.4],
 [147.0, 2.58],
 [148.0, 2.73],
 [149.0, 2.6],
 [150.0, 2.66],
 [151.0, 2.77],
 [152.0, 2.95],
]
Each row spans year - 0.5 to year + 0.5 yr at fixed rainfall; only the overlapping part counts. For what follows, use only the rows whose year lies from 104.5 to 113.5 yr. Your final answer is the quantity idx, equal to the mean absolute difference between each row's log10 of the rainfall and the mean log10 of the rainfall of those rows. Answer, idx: 0.017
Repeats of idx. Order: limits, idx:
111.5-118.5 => 0.023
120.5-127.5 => 0.011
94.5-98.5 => 0.011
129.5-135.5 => 0.012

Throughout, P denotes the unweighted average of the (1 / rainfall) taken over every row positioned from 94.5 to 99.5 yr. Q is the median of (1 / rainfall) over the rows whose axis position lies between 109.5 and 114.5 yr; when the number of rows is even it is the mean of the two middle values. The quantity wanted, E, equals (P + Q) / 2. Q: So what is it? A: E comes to 0.39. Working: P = 0.35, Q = 0.44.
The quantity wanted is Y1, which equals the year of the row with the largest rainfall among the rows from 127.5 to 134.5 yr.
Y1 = 134.0 yr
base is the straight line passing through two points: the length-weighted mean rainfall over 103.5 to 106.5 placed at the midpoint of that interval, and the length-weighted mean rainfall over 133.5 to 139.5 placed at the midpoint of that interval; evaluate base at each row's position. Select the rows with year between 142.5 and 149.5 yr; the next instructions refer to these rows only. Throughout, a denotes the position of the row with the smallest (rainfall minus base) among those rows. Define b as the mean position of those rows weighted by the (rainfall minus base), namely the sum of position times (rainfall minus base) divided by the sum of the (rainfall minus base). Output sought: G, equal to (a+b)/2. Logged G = 144.8 yr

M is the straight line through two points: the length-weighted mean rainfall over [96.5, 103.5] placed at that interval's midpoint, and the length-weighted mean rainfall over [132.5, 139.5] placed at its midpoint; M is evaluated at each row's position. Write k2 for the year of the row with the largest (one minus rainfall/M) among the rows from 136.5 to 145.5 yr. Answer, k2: 138.0 yr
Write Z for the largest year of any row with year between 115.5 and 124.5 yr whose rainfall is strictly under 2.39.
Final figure 124.0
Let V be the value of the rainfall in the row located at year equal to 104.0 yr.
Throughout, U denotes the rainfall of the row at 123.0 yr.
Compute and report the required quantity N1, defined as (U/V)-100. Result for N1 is -99.3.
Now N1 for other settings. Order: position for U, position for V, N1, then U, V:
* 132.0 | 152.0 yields -99.3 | 2.07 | 2.95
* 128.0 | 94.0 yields -99.3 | 1.94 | 2.95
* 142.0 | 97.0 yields -99.2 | 2.3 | 2.84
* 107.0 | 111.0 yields -99.0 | 2.49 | 2.44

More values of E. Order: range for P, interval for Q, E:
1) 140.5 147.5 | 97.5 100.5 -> 0.39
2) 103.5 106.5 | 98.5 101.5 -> 0.37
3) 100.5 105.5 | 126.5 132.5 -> 0.45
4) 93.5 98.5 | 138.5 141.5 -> 0.40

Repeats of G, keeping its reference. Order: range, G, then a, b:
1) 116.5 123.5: 119.5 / 119.0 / 120.1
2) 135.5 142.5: 138.9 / 136.0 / 141.8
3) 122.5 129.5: 124.3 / 123.0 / 125.5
